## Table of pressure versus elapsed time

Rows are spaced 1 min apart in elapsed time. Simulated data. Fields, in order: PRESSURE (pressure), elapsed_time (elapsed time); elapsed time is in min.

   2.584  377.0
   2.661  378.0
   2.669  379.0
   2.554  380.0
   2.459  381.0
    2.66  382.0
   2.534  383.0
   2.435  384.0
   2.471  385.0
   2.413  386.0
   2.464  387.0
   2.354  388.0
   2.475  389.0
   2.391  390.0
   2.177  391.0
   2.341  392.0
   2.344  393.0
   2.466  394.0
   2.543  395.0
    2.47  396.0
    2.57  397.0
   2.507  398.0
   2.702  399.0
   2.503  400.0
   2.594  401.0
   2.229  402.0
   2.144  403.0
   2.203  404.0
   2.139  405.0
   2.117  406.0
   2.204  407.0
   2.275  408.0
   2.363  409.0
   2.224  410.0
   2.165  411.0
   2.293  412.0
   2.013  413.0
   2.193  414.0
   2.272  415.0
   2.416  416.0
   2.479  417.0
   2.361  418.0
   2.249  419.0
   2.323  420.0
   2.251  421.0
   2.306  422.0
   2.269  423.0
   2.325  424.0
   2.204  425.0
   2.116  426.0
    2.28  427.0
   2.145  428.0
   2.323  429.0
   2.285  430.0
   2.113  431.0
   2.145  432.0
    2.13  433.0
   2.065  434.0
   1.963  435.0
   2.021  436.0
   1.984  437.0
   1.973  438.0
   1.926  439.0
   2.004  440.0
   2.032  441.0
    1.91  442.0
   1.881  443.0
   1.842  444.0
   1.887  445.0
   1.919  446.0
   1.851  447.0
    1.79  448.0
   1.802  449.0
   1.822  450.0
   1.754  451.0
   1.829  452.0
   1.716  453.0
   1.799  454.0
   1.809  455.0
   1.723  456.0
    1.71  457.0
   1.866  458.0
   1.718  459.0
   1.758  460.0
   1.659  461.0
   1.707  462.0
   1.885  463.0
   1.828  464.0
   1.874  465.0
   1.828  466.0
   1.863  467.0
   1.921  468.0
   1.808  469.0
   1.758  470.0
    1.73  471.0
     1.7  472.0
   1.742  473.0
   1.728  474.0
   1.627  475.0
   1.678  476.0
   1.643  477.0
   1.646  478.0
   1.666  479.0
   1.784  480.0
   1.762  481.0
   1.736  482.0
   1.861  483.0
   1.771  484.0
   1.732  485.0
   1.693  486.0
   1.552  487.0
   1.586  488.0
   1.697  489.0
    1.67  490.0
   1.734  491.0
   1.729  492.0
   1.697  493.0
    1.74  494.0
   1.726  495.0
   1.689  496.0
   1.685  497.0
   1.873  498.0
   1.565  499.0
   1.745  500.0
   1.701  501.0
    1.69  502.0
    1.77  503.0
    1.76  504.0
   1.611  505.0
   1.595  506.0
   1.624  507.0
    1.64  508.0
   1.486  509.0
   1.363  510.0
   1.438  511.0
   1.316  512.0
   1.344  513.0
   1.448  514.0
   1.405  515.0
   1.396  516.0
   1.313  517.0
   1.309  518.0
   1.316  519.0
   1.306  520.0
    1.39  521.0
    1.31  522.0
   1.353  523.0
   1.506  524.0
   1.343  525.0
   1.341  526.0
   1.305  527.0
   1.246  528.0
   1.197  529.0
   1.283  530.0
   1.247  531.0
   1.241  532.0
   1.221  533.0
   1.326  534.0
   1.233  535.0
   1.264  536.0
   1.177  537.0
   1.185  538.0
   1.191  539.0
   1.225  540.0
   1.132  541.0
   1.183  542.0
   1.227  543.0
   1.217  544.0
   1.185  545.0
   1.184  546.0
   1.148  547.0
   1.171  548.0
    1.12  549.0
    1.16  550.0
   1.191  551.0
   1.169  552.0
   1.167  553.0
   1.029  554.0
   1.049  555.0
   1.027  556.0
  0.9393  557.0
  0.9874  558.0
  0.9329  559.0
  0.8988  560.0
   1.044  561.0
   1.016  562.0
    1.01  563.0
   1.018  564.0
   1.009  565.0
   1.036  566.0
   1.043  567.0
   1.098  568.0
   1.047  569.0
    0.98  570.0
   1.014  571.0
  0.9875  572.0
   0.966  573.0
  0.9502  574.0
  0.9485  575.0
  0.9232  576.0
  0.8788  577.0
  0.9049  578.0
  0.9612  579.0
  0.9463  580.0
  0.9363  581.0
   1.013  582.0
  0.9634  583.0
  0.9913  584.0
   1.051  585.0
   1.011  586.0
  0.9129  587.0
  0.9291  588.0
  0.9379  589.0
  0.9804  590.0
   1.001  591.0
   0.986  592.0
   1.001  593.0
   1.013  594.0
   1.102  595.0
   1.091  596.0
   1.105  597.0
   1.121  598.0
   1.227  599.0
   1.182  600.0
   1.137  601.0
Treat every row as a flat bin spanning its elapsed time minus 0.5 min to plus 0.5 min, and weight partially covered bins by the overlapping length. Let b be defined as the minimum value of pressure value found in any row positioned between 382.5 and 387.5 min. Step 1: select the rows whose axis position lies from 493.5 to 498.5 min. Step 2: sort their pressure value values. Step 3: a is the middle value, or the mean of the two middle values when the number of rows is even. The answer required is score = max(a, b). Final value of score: 2.41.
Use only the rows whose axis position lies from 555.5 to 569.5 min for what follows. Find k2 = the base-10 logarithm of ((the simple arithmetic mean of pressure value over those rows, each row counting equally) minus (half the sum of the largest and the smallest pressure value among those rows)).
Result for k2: -2.04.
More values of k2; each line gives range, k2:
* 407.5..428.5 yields -1.77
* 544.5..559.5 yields -1.45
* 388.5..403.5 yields -2.13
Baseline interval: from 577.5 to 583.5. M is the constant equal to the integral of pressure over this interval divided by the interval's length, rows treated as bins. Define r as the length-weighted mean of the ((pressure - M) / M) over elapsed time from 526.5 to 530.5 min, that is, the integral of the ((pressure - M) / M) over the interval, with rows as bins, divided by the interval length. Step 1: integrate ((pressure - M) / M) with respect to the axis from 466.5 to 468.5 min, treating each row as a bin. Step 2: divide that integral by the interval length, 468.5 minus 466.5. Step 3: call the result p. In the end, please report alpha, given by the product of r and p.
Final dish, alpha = 0.3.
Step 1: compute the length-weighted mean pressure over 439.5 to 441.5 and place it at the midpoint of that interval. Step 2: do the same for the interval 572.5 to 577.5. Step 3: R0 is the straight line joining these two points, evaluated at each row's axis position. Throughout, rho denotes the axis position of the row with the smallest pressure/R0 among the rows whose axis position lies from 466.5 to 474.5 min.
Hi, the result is 472.0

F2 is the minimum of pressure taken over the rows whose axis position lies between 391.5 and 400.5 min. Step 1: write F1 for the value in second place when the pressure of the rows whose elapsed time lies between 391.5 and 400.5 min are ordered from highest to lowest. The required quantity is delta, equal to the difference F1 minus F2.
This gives 0.229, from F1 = 2.57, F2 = 2.341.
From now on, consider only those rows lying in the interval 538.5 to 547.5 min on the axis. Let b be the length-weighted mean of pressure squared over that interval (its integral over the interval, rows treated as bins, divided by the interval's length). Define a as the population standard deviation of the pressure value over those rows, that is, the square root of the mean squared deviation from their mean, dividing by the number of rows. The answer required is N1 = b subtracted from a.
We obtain -1.4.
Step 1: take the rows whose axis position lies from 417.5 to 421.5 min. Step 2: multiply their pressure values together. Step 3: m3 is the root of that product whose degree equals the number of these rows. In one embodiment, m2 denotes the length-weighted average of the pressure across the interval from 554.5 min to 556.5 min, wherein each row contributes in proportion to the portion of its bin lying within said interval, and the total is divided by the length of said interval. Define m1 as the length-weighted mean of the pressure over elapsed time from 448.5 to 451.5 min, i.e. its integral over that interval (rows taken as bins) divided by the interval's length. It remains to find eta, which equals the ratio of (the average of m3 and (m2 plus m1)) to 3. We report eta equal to 0.85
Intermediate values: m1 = 1.79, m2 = 1.0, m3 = 2.30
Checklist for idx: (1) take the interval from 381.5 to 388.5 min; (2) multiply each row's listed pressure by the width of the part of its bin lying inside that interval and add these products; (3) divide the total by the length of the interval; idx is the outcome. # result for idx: 2.5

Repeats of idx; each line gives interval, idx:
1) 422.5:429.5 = 2.2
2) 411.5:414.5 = 2.2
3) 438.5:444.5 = 1.9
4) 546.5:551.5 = 1.2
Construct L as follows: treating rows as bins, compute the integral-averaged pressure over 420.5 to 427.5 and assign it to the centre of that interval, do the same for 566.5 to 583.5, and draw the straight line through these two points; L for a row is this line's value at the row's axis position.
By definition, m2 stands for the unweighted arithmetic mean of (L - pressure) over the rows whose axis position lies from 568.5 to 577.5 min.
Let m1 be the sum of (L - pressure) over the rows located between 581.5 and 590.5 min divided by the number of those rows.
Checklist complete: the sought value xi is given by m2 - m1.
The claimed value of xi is 0.12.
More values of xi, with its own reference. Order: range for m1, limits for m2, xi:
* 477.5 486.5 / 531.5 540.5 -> 0.05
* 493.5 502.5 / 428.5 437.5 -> 0.15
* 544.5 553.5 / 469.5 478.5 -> 0.11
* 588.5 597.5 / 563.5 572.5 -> 0.21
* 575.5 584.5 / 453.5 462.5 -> 0.23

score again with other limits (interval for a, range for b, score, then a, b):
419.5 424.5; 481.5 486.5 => 2.31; 2.31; 1.693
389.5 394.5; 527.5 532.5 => 2.34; 2.34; 1.197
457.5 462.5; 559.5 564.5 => 1.72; 1.72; 0.8988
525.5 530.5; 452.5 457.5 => 1.71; 1.28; 1.71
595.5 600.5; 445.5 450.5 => 1.79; 1.12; 1.79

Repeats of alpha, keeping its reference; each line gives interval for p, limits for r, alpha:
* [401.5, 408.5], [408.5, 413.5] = 1.7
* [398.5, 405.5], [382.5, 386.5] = 2.3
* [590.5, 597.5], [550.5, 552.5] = 0.0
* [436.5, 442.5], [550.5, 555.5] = 0.2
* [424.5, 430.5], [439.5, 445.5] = 1.4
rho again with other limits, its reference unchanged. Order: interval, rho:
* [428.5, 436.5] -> 435.0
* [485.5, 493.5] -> 487.0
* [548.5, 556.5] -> 554.0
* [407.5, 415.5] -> 413.0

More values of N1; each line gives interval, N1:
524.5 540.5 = -1.5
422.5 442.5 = -4.3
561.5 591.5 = -0.9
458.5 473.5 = -3.1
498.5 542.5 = -1.8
